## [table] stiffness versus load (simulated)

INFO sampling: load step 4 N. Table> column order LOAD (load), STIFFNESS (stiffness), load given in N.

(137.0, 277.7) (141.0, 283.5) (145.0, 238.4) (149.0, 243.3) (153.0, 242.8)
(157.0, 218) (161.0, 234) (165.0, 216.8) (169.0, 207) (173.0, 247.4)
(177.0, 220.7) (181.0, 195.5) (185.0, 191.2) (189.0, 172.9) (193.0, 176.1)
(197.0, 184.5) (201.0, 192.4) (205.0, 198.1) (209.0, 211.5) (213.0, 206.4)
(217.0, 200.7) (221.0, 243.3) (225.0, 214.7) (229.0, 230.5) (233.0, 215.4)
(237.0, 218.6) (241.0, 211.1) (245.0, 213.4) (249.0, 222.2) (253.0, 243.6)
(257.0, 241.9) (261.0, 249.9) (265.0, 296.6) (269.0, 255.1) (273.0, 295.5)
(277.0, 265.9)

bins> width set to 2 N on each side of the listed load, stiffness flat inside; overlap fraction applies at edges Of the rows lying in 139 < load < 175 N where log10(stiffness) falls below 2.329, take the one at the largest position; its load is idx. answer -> 169.0 N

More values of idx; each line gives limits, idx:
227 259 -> 241.0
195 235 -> 217.0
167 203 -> 201.0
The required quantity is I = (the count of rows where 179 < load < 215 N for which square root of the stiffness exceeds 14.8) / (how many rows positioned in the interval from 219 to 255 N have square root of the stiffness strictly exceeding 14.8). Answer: 0.0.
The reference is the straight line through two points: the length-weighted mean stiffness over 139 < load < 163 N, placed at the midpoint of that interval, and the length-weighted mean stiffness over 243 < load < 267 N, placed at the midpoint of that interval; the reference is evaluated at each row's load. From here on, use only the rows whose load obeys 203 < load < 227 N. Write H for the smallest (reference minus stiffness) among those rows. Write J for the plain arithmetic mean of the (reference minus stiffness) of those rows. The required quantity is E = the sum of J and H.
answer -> 33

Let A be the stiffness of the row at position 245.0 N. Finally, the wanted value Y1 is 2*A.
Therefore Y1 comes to 427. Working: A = 213.4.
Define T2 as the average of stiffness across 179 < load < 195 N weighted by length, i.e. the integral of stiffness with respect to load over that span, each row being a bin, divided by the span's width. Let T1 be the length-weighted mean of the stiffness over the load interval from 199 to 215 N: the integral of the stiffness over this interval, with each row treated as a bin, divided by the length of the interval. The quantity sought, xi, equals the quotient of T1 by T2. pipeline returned 1.10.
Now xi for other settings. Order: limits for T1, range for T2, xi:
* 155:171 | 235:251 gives 1.01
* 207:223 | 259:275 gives 0.79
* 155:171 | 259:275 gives 0.80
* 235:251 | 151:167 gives 0.95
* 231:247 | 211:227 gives 0.99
